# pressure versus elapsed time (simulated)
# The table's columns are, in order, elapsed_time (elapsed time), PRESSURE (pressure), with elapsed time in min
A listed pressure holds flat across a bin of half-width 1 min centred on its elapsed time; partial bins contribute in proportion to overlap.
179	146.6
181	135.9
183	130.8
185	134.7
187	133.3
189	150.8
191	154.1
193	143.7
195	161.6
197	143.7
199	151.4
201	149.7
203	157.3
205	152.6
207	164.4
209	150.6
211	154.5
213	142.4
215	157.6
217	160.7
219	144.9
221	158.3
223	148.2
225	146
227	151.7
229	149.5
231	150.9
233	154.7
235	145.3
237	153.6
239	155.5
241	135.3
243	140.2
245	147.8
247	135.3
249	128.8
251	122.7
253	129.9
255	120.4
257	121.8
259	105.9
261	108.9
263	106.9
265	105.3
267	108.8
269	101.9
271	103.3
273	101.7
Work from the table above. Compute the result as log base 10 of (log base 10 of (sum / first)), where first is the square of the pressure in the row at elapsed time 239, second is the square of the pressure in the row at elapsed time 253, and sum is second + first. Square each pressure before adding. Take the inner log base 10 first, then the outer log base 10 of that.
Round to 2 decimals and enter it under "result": -0.64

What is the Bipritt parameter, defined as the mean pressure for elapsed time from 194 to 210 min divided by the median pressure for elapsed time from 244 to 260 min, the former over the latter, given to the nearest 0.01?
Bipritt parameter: 1.22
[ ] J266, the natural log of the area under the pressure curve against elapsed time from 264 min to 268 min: 6.06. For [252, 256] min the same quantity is 6.22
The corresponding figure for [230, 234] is 6.42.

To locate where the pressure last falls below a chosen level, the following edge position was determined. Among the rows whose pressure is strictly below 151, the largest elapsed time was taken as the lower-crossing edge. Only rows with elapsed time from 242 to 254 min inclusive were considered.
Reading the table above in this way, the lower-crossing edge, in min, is 253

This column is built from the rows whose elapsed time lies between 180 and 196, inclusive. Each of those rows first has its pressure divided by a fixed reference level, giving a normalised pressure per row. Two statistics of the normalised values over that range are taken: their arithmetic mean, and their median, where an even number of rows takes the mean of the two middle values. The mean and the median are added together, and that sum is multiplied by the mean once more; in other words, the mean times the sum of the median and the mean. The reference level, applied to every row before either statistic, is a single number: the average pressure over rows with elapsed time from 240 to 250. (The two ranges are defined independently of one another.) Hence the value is 2.14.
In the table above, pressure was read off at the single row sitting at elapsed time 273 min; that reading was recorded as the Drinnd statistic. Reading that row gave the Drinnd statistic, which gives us 101.7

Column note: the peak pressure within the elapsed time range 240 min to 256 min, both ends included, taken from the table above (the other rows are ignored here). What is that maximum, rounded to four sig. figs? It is 147.8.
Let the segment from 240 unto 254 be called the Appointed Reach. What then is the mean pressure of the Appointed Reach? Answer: 134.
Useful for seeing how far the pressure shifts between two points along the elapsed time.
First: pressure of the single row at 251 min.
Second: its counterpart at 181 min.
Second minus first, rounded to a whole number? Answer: 13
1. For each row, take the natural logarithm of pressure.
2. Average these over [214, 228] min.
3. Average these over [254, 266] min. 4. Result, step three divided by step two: 0.938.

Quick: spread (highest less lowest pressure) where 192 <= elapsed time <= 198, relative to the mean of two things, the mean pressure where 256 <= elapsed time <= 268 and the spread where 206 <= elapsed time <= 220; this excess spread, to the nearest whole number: -48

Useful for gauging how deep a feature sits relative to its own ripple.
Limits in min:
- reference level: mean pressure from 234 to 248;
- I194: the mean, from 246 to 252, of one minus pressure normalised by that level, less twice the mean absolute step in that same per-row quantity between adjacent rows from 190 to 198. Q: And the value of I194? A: -0.10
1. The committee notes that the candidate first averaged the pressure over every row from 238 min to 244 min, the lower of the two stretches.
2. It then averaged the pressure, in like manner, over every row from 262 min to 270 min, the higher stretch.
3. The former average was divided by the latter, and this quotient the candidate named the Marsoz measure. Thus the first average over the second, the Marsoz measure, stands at 1.36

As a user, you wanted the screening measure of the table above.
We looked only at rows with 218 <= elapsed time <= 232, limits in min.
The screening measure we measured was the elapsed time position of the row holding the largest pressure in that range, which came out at 221 min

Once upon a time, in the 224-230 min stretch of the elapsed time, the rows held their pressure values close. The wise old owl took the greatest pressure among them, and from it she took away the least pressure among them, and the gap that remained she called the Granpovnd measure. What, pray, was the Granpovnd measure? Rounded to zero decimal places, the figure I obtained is 6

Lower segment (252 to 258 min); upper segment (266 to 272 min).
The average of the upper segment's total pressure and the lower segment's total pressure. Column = 343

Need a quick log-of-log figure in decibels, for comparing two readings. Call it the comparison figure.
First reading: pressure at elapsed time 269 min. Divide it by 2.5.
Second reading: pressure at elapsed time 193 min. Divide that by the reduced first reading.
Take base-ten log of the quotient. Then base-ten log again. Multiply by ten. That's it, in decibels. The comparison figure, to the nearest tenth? -2.6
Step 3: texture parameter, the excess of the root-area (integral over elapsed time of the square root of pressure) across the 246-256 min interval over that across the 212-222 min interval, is -11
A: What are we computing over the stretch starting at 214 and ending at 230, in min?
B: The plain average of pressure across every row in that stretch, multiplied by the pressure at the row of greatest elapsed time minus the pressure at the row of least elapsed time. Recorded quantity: -1232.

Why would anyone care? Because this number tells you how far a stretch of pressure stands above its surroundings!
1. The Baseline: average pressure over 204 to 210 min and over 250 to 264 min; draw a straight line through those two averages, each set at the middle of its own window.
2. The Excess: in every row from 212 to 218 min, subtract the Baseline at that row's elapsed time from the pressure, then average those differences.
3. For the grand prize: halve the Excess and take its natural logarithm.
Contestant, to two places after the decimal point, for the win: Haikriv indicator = 0.69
